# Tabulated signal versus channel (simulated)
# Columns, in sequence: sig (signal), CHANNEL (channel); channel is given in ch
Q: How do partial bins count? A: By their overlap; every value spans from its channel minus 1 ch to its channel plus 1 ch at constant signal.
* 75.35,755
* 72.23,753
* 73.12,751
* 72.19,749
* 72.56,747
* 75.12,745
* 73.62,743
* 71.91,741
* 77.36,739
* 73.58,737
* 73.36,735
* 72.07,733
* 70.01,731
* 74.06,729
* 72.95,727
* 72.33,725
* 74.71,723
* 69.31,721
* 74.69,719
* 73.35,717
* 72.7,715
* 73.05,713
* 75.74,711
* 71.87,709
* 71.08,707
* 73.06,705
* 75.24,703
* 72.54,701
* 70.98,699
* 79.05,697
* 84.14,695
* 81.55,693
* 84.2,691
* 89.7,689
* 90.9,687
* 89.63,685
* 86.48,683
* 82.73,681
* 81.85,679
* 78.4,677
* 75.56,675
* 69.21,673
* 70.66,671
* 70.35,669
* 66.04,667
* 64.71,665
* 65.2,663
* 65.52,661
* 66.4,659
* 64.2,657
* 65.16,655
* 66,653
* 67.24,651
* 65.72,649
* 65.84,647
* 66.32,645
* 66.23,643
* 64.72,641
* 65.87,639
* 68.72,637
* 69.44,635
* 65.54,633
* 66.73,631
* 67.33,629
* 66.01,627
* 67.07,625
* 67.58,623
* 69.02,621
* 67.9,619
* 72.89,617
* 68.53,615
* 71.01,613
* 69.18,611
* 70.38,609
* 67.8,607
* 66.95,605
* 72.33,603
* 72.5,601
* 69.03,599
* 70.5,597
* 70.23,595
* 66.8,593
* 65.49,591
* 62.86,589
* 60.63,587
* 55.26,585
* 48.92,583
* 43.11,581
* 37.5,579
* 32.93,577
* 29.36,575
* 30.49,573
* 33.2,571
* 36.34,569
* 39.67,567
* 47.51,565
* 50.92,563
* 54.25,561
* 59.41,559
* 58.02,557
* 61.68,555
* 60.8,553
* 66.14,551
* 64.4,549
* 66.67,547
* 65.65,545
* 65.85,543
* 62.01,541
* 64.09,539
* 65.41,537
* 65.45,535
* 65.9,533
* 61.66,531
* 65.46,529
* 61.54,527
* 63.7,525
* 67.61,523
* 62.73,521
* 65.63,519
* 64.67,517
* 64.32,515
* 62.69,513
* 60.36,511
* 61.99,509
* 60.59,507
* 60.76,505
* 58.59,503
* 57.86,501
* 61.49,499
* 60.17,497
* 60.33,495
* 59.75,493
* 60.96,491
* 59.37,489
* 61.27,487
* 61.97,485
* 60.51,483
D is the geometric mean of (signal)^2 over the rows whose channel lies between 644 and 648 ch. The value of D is 4367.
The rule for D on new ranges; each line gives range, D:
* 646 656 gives 4354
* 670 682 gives 5810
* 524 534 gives 4048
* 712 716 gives 5311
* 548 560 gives 3804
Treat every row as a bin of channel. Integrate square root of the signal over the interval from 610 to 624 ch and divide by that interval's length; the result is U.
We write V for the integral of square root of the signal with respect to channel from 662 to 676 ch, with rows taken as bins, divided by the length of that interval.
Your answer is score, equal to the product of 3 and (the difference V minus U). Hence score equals -0.1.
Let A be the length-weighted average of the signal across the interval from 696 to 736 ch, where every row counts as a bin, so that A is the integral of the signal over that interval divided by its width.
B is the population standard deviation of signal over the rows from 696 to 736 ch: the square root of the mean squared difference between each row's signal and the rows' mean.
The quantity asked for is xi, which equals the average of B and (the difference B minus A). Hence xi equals -34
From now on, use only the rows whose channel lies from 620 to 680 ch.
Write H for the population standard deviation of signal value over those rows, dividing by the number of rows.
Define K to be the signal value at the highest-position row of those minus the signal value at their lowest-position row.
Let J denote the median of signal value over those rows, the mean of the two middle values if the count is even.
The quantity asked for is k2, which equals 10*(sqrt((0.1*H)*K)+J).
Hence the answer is 686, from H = 4.0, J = 66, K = 12.8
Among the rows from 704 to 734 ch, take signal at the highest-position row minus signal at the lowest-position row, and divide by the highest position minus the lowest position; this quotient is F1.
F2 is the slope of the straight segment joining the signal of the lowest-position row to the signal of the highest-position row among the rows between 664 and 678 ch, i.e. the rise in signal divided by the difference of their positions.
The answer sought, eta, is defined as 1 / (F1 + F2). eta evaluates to 0.9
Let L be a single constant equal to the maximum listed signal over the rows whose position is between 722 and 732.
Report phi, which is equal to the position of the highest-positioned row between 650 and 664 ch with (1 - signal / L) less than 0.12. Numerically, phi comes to 659 ch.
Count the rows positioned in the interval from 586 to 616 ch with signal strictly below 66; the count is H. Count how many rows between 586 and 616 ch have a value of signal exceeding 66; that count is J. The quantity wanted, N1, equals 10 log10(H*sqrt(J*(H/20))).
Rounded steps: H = 3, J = 12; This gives 6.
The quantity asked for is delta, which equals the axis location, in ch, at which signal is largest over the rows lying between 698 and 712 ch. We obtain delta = 711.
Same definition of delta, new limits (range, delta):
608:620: 617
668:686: 685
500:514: 513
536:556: 547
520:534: 523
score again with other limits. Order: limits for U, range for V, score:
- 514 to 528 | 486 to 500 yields -0.7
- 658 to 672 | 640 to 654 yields -0.2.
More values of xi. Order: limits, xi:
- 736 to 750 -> -35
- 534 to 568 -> -23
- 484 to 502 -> -29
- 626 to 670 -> -32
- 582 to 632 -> -28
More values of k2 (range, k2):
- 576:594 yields 616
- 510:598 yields 658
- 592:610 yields 711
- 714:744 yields 738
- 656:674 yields 671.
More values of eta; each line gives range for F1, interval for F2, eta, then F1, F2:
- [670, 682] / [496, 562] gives 0.9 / 1.21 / -0.1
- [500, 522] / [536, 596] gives 3.1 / 0.24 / 0.1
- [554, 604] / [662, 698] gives 1.6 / 0.22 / 0.4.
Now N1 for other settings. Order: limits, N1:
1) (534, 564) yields 12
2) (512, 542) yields 11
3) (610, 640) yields 4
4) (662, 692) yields 4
